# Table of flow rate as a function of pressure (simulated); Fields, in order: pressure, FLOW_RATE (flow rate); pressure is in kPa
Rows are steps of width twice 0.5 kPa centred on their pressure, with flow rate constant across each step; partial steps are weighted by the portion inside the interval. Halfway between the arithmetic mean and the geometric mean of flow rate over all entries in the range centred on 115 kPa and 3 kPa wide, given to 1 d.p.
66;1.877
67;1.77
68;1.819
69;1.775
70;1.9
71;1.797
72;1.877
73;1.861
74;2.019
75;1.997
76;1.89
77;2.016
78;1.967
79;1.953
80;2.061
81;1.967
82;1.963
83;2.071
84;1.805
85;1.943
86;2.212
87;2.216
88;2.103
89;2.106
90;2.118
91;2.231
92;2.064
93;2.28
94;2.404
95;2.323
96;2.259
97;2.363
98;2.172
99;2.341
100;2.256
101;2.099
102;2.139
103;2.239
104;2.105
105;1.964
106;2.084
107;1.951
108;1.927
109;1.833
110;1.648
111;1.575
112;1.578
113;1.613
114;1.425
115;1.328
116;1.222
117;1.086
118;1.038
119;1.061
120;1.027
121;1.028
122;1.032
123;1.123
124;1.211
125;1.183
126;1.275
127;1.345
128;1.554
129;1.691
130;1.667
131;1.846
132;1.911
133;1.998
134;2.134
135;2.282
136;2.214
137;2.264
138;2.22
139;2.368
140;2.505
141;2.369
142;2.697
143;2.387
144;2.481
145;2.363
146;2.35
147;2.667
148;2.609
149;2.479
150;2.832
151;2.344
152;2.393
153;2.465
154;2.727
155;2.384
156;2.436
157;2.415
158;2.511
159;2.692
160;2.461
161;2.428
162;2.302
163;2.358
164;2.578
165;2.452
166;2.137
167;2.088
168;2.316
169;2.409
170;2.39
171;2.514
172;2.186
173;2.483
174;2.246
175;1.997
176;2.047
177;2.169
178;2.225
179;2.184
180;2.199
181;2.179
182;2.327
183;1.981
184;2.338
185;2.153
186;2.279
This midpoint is 1.3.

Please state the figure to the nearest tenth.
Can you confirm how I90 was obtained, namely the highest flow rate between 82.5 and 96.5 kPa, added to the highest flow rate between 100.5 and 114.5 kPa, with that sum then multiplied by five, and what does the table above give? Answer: 23.2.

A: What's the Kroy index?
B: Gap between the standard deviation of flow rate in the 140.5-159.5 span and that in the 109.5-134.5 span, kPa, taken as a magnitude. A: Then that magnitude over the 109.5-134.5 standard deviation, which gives 0.5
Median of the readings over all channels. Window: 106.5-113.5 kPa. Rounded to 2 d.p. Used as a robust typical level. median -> 1.65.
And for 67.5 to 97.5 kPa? 2.02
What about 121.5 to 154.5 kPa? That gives 2.28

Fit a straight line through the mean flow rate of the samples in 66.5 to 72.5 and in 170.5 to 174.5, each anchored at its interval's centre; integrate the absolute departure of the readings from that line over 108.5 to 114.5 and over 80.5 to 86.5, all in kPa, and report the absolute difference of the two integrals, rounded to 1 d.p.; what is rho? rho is 1.8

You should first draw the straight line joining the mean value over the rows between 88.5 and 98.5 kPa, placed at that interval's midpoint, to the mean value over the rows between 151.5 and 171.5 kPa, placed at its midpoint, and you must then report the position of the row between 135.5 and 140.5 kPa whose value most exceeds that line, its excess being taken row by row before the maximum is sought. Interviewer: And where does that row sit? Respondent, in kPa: 140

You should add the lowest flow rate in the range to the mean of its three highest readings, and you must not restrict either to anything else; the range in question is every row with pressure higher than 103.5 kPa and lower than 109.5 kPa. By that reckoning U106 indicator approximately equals 3.9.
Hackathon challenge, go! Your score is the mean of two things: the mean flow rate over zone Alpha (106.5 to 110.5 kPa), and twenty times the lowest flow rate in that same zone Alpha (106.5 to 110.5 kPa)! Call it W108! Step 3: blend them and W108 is 17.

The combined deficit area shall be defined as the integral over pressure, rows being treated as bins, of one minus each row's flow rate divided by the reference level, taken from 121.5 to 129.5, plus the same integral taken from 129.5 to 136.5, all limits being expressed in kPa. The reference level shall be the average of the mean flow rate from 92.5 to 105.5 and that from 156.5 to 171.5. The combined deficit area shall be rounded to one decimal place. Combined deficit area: 4.4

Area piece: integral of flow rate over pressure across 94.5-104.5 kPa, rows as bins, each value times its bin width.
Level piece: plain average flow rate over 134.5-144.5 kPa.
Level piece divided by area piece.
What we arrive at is 0.11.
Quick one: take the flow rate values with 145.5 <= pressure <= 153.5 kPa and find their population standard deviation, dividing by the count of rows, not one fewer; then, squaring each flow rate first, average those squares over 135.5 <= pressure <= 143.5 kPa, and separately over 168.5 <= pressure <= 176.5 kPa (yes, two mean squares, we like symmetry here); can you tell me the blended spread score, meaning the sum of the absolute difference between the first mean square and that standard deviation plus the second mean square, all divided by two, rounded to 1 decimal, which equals 5.4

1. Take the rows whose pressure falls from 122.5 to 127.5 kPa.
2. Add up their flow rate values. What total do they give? 6.1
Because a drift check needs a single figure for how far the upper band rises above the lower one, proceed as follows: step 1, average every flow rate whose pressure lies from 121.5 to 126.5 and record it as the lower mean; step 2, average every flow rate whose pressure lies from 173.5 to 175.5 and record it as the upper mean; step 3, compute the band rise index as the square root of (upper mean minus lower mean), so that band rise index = 1.0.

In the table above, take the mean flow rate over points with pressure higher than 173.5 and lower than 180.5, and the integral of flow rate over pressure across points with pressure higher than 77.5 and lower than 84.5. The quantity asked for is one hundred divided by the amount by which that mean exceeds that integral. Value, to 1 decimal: -8.6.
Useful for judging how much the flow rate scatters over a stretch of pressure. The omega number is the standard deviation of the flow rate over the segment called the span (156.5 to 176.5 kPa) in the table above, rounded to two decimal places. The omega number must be 0.18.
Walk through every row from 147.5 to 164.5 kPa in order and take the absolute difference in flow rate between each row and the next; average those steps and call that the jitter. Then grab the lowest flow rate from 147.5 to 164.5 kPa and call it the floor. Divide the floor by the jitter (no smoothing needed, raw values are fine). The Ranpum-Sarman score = 13.6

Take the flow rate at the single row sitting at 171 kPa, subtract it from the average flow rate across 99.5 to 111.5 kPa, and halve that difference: -0.26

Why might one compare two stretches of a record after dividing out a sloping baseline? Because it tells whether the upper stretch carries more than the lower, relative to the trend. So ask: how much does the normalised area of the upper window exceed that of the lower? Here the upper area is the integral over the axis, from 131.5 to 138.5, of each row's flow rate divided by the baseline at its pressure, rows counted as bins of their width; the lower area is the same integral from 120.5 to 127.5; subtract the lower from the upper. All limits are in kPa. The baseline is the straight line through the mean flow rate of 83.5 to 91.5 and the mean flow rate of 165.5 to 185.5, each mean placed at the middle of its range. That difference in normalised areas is 3.1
